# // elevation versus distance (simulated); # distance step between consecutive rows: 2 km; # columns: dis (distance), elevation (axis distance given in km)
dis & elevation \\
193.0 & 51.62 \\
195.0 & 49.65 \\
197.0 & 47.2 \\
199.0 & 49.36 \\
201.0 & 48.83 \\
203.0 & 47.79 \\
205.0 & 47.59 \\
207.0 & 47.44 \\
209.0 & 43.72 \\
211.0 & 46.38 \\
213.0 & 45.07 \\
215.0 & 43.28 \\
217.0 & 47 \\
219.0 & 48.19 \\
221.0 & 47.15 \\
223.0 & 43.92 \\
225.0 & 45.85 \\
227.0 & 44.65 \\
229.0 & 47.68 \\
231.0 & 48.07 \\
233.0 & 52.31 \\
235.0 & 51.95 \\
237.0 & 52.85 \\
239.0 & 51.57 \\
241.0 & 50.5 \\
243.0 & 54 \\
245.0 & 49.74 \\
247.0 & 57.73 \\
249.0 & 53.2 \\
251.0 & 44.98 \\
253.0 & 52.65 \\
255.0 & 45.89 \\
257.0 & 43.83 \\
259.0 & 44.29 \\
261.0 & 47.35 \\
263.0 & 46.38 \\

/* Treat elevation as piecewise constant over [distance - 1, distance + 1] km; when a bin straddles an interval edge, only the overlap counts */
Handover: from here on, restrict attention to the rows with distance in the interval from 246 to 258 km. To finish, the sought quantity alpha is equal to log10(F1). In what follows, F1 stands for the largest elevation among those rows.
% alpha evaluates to 1.761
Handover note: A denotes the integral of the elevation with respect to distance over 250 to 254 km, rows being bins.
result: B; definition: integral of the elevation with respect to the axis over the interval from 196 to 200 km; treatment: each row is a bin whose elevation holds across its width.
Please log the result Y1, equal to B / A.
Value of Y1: 0.99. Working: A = 195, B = 193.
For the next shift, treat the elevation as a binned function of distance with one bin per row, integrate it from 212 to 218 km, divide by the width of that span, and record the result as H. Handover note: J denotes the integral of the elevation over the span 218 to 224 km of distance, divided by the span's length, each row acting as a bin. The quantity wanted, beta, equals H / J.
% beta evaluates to 0.97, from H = 45.1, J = 46.4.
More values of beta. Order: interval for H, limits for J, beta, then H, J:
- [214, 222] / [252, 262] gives 0.99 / 46.4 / 46.8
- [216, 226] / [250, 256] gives 0.97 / 46.4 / 47.8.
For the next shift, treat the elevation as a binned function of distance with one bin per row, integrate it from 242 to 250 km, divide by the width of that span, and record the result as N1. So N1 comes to 53.7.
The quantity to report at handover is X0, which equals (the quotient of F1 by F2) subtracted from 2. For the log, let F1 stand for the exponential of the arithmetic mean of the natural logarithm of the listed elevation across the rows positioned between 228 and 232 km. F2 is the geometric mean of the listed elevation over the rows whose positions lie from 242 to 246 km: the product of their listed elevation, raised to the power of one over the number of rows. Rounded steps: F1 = 47.9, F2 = 52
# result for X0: 1.08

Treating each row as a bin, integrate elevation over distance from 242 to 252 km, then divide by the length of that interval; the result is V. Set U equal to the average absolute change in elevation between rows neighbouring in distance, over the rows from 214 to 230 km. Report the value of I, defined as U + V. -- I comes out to 54.1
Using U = 2.19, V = 51.9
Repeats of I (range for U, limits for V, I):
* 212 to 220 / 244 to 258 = 52.0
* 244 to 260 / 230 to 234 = 55.6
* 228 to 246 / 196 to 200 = 50.3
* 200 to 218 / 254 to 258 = 46.7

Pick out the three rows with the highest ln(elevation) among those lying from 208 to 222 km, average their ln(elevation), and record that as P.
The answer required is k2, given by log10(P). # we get 0.587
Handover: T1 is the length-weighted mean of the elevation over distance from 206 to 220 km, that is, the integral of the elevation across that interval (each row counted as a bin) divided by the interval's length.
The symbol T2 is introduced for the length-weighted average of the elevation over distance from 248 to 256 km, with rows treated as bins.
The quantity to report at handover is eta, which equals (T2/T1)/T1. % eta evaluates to 0.0234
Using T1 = 45.9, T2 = 49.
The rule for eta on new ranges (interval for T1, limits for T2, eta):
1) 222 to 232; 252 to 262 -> 0.0221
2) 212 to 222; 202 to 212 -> 0.0219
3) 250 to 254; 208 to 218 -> 0.0189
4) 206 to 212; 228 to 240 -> 0.0241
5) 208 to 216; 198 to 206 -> 0.0243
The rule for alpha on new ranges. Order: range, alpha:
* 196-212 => 1.693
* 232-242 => 1.723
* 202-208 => 1.679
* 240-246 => 1.732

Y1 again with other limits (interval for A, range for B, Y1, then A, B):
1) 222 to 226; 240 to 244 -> 1.16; 180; 209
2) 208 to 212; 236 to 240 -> 1.16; 180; 209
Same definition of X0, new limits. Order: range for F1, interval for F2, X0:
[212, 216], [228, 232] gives 1.08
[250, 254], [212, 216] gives 0.90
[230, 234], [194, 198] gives 0.96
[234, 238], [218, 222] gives 0.90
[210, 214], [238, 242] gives 1.10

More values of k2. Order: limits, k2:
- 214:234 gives 0.591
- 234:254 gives 0.603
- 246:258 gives 0.602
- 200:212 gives 0.588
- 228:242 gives 0.598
